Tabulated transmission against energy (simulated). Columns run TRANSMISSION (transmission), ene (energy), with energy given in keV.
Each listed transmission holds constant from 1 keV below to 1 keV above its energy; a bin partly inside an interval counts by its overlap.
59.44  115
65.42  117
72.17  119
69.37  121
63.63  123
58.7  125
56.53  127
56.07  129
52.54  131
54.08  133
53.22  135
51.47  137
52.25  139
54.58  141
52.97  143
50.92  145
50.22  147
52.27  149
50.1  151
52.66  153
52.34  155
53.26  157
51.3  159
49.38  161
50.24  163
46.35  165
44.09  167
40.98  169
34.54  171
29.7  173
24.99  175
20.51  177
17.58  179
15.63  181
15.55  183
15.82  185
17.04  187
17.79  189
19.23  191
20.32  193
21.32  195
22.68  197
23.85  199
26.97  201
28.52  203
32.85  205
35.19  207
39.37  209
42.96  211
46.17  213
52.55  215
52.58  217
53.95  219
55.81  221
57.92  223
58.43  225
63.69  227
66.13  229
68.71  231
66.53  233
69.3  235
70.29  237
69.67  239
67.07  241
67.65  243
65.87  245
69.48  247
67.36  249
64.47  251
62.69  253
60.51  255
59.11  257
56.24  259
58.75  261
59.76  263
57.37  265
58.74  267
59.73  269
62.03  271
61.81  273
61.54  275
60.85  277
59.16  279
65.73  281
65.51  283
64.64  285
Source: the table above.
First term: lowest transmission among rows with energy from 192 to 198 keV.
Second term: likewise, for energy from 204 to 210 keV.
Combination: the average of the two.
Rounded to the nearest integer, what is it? 27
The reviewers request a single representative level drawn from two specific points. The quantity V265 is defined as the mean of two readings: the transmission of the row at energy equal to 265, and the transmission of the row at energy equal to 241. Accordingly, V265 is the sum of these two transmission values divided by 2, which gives 62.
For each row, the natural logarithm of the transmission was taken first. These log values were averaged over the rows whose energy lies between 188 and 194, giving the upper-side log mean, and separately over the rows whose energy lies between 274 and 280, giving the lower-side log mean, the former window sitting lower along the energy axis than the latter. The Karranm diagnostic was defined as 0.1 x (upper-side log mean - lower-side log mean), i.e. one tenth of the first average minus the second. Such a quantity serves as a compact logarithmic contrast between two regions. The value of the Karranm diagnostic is -0.12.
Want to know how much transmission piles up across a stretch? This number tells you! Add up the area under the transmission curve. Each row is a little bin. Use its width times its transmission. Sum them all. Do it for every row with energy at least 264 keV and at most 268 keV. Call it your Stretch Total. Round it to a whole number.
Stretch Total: 232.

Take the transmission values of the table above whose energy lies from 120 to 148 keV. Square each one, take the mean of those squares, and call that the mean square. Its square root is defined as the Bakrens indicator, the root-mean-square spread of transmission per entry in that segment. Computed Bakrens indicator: 56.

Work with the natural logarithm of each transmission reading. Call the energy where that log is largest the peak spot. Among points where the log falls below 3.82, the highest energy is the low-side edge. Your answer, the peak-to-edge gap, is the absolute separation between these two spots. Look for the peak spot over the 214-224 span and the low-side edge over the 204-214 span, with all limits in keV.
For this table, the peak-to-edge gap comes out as 12 keV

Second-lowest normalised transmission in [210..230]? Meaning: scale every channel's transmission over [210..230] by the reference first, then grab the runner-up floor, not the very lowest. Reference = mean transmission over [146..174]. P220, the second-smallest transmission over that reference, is 1.0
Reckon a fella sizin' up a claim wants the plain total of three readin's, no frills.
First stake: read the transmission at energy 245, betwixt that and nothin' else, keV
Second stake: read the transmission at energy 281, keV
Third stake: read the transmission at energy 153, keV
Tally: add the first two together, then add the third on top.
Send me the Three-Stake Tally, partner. 184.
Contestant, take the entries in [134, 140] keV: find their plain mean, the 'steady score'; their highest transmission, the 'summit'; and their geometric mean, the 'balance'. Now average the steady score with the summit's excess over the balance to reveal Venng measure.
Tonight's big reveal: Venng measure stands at 26.6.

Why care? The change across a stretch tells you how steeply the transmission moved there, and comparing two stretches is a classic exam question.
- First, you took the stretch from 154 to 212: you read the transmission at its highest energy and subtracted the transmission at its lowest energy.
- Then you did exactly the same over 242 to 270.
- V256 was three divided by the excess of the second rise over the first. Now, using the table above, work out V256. 2.05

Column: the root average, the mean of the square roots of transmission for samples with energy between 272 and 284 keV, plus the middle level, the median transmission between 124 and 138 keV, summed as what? 62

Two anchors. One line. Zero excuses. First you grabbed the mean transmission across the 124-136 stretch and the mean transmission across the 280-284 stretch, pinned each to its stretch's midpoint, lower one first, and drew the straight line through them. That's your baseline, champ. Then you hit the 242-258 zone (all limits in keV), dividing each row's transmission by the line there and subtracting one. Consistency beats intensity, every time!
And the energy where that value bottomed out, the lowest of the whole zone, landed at 257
